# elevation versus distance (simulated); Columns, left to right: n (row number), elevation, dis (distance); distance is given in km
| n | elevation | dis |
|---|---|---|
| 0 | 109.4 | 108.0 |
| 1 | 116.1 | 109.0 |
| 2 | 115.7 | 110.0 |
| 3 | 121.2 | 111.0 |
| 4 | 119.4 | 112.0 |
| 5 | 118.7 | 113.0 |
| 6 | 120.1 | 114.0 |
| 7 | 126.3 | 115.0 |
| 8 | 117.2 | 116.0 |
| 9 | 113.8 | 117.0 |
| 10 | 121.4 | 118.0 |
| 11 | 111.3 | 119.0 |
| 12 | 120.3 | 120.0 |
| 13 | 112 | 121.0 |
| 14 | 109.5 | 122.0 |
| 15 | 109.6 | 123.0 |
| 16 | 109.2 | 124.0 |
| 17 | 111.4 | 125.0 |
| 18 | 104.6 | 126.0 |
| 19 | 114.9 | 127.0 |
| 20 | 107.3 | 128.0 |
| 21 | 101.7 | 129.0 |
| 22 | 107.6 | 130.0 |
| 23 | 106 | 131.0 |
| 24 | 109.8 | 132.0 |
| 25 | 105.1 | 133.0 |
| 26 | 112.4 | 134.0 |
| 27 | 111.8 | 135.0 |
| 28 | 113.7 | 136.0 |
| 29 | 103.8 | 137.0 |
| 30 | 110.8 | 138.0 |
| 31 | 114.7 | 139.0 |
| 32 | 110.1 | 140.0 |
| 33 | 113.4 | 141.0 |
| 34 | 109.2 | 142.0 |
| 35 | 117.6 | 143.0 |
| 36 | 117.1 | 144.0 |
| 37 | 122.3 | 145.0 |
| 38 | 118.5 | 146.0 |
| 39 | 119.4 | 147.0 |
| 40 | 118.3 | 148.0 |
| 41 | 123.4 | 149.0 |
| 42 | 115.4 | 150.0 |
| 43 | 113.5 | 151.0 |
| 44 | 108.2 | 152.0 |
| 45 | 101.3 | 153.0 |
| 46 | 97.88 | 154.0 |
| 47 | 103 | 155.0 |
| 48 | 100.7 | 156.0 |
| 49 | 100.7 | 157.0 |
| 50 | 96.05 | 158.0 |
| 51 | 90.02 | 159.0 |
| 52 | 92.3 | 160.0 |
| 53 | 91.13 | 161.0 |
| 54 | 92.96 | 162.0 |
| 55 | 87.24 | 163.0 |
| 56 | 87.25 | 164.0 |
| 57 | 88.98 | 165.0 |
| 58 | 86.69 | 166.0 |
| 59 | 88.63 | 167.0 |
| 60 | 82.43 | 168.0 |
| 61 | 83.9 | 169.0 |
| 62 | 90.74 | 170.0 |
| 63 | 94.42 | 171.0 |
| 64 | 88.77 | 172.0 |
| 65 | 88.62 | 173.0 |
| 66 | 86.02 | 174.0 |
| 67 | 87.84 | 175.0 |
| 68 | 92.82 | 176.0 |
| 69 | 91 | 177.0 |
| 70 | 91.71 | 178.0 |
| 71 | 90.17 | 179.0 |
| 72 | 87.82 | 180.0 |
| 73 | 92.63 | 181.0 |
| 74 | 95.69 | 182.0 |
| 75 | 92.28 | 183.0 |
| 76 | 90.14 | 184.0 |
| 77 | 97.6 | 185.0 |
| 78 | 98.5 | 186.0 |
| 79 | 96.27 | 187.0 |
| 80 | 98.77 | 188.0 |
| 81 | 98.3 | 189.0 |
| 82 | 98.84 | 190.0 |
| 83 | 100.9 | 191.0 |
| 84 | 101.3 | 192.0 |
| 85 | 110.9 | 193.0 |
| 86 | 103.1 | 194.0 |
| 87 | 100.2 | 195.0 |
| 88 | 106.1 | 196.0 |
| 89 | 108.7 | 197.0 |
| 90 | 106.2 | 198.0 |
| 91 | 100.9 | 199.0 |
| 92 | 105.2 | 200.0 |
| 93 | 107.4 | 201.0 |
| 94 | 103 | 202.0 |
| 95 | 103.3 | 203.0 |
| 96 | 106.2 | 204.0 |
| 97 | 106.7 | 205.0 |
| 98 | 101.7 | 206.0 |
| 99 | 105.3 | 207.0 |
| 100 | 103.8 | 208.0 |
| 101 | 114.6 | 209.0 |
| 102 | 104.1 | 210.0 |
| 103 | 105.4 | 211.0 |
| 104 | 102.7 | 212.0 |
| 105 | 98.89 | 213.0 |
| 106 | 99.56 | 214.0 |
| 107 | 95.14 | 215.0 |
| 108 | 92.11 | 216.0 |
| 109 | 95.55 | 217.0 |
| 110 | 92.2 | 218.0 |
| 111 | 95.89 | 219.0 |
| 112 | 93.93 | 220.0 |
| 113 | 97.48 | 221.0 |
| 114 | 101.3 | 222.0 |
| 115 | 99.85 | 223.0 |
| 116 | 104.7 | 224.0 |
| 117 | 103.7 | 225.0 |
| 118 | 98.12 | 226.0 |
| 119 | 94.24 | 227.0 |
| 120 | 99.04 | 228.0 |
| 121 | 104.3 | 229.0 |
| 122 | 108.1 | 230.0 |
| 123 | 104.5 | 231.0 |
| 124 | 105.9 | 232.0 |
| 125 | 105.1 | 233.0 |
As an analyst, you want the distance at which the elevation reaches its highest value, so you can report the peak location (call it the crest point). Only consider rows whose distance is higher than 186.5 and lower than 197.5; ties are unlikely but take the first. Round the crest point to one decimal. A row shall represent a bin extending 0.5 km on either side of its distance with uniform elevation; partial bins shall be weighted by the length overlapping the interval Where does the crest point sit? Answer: 193.0 km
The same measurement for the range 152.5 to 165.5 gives 155.0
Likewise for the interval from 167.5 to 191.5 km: 191.0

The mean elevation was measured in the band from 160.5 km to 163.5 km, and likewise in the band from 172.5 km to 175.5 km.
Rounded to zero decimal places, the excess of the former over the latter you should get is 3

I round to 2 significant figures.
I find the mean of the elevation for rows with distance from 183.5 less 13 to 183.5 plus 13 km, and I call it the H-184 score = 95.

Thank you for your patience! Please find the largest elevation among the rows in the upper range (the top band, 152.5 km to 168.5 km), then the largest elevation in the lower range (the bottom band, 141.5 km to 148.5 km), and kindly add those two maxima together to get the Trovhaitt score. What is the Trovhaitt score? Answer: 225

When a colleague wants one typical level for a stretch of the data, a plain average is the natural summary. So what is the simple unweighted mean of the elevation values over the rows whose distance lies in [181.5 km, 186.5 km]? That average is 95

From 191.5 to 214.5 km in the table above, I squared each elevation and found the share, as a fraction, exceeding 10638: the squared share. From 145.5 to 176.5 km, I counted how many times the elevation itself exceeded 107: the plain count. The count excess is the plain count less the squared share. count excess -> 6.4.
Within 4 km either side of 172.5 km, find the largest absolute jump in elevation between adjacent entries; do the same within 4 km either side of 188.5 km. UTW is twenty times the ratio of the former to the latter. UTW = 55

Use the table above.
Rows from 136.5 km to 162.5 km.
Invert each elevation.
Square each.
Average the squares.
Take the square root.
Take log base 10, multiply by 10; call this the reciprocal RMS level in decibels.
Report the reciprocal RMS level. -20.3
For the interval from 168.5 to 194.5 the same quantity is -19.7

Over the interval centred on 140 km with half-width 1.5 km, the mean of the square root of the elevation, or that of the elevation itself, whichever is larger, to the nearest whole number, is 113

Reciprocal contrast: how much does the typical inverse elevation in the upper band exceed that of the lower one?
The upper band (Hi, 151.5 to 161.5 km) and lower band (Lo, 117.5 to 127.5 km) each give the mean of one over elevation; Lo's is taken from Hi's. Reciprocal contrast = 0.0013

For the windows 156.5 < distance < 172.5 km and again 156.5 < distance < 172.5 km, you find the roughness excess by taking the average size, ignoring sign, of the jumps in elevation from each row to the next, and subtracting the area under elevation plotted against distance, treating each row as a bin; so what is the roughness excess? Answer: -1439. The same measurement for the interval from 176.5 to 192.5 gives -1520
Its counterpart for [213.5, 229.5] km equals -1564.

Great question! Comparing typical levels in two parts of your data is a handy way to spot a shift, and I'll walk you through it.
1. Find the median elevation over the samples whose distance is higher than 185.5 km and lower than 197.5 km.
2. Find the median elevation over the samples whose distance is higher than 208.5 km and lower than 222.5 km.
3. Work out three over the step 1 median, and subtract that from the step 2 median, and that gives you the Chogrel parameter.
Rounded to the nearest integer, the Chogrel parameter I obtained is 98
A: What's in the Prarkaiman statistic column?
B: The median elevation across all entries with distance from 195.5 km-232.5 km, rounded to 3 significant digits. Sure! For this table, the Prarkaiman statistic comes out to 103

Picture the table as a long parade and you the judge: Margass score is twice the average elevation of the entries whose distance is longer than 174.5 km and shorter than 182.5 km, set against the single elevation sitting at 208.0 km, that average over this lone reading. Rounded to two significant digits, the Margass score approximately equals 1.8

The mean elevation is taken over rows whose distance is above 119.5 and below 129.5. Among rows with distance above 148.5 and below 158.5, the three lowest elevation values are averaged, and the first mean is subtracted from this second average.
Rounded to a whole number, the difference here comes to -12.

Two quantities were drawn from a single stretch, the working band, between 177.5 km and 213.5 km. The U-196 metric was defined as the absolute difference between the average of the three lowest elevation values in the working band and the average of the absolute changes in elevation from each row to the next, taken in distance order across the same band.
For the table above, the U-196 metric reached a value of 86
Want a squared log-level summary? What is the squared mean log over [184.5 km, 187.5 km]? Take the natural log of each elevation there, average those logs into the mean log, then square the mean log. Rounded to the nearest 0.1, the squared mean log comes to 21.0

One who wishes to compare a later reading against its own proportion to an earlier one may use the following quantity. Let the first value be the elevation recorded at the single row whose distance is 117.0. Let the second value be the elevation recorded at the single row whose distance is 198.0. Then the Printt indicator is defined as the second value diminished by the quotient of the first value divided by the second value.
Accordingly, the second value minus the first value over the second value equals 105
